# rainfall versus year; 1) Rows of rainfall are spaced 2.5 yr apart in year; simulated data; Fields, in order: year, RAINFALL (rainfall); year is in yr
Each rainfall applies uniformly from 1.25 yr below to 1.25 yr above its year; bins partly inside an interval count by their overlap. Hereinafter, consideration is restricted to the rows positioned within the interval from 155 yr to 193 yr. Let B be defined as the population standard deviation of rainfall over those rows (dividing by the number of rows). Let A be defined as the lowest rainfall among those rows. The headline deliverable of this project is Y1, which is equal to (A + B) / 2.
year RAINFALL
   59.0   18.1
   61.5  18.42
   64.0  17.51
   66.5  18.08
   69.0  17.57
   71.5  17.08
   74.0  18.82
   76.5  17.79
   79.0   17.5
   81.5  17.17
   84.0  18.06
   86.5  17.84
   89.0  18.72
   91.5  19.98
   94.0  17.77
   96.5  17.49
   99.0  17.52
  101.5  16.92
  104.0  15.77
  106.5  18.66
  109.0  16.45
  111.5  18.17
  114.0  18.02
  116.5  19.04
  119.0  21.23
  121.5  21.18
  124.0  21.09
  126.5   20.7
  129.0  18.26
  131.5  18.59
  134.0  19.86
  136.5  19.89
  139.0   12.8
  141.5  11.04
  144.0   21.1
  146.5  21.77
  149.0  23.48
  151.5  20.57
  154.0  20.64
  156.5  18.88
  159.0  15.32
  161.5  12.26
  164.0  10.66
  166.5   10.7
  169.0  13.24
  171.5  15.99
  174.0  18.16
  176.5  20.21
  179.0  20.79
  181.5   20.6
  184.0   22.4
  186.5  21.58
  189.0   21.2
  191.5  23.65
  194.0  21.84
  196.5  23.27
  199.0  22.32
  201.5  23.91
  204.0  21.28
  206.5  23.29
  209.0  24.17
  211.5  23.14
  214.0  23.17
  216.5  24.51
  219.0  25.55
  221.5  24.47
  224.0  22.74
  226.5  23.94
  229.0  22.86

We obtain 7.44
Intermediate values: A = 10.66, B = 4.2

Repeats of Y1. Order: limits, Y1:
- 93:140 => 7.42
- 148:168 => 7.67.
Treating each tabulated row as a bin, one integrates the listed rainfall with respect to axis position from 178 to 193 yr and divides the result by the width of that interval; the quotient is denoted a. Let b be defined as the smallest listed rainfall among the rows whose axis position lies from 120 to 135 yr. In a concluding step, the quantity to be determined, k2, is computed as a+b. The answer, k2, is 40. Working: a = 22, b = 18.26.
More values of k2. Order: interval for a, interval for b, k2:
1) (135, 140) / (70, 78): 34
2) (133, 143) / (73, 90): 33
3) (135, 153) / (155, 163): 31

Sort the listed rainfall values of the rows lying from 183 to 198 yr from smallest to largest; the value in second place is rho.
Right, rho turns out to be 21.58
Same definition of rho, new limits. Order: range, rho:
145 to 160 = 18.88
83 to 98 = 17.77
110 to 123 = 18.17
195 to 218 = 22.32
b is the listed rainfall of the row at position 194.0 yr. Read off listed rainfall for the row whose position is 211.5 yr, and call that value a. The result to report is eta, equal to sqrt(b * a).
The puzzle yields 22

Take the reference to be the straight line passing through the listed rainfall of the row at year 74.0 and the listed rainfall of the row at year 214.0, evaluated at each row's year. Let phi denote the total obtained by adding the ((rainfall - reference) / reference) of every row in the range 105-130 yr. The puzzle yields -0.4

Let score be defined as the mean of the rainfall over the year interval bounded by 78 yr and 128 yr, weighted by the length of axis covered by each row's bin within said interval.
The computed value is 18.5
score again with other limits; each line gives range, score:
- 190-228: 23.4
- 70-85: 17.7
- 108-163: 18.6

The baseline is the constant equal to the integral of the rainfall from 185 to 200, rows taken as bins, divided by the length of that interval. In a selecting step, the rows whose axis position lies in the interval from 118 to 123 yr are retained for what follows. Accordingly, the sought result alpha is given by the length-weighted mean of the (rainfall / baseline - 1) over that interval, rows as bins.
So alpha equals -0.05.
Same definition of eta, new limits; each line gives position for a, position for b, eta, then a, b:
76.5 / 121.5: 19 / 17.79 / 21.18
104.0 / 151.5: 18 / 15.77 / 20.57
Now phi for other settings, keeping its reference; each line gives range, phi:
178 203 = -0.1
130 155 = -1.0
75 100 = -0.7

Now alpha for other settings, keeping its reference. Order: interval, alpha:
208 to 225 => 0.07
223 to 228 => 0.05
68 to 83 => -0.21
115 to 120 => -0.10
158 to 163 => -0.39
